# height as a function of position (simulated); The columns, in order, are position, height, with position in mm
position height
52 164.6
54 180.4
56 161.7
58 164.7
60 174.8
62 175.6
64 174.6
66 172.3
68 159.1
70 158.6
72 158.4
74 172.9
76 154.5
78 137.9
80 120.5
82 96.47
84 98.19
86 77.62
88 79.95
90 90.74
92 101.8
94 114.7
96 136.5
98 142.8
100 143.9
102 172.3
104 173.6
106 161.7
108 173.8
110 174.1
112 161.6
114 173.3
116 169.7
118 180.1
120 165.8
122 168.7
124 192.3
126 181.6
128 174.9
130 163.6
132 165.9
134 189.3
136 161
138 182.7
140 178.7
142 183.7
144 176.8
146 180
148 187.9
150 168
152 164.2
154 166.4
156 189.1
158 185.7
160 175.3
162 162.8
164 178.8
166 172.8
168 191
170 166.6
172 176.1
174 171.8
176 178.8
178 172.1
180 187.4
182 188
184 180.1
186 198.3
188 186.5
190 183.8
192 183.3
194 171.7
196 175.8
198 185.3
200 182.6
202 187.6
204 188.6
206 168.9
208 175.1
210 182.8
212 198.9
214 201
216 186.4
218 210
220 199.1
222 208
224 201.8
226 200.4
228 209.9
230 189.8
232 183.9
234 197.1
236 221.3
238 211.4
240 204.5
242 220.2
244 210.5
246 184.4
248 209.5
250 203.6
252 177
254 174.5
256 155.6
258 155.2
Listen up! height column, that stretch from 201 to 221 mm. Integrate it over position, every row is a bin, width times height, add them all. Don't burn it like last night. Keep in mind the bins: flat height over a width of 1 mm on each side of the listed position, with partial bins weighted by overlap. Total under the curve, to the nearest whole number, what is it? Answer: 3797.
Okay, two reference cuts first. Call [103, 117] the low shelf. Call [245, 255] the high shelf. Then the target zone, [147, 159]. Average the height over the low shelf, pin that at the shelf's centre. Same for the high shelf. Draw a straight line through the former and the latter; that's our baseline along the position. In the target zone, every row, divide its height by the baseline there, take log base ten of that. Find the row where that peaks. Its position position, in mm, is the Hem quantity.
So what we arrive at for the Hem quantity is 148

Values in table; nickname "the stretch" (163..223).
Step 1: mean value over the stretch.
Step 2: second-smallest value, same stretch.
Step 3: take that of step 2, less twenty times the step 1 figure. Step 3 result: -3523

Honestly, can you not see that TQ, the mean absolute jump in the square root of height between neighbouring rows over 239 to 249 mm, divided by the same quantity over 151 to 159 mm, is 1.9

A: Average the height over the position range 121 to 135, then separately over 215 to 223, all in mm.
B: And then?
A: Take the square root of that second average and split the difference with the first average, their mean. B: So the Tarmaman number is 95.4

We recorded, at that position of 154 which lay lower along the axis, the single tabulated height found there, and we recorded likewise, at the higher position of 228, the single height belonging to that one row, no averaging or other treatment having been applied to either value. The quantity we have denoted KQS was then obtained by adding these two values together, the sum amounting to 376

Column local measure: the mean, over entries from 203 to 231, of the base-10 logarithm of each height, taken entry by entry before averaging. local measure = 2.288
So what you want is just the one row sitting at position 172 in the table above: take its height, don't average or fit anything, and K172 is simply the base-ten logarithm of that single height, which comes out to 2.25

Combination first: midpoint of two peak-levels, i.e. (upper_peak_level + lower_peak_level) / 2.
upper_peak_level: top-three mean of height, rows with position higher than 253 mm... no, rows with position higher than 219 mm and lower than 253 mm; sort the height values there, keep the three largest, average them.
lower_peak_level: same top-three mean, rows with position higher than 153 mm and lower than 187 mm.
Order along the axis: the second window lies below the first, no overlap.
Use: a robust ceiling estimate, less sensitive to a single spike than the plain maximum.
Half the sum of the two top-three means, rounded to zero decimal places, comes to 205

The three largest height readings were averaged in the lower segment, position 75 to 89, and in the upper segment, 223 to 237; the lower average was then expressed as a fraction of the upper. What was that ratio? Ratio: 0.65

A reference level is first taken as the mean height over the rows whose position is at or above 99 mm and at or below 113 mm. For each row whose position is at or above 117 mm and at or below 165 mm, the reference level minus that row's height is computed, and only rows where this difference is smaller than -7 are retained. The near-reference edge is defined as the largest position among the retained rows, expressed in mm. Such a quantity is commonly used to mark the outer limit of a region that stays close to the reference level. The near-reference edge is 164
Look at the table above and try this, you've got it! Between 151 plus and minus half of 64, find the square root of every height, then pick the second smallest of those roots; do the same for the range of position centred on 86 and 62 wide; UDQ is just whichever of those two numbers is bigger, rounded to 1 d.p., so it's 12.8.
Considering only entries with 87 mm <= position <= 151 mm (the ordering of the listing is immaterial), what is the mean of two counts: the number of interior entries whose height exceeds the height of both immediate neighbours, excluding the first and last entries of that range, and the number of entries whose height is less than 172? 12.5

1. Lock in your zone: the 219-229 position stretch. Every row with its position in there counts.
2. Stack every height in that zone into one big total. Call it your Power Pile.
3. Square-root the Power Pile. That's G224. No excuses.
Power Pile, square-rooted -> 32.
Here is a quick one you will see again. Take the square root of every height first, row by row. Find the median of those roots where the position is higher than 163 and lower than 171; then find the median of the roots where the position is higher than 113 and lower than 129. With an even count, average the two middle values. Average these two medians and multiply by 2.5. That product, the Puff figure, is 33.1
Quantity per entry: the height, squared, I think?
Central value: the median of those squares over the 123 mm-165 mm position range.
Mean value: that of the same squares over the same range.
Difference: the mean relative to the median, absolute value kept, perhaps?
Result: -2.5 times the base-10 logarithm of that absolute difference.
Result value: -7.0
